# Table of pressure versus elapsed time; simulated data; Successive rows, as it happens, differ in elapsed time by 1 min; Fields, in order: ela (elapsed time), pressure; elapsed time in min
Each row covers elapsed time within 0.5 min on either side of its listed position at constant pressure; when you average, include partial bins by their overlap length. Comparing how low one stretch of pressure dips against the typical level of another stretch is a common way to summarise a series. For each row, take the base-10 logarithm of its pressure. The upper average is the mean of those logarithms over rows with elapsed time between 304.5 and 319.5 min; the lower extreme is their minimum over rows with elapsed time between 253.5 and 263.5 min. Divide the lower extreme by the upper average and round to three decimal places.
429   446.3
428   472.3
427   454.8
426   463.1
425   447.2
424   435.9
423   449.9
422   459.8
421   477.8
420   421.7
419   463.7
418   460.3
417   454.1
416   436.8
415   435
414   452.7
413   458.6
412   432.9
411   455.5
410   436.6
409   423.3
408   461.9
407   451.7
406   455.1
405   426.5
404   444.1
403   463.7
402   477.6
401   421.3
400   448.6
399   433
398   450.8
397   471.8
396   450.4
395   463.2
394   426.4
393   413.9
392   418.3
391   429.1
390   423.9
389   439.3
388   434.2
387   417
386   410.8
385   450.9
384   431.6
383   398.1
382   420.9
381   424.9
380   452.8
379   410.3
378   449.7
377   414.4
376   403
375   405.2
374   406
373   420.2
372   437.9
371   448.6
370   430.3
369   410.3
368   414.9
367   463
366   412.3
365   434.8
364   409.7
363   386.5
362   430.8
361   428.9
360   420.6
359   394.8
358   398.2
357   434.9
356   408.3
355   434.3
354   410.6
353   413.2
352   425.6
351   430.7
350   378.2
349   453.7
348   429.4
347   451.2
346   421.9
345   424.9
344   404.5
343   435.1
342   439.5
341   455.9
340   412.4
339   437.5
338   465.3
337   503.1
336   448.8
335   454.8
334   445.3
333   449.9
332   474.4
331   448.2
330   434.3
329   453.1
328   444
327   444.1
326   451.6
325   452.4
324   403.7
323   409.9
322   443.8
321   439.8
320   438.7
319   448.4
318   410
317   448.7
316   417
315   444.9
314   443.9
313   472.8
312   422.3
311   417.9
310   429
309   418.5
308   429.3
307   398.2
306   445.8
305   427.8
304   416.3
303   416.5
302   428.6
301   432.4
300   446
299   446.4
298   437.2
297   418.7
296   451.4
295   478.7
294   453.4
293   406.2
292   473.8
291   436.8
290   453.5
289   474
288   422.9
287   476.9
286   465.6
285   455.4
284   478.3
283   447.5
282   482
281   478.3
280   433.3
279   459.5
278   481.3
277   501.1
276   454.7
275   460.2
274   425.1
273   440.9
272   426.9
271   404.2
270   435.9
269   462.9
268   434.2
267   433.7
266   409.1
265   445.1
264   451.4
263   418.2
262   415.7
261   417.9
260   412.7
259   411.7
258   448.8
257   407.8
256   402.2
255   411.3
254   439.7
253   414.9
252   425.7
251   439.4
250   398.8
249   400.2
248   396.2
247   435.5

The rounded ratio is 0.989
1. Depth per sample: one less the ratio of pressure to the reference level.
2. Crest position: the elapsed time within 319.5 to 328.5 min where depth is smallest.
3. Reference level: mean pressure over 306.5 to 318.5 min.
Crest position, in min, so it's 325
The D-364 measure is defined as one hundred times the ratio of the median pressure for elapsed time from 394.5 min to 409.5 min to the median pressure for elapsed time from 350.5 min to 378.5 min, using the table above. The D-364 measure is 108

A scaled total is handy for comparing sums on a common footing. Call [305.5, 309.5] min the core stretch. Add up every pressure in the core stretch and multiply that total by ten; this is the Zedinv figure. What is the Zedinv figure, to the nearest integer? 16918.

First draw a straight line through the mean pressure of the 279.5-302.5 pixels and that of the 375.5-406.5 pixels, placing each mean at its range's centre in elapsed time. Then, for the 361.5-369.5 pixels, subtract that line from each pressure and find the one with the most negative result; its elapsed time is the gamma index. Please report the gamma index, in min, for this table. 363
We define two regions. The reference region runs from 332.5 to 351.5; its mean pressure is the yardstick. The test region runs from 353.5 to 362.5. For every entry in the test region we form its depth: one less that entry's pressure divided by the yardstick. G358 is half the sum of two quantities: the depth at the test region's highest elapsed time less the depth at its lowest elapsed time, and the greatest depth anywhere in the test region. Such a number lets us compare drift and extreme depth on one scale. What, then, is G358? 0.03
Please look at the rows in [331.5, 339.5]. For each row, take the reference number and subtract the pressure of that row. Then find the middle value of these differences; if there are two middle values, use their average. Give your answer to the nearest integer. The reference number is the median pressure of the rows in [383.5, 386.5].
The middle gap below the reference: -21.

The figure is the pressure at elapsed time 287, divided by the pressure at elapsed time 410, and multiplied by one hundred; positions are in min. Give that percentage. 109.2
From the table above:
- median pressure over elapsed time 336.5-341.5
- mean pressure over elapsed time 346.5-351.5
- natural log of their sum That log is 6.79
